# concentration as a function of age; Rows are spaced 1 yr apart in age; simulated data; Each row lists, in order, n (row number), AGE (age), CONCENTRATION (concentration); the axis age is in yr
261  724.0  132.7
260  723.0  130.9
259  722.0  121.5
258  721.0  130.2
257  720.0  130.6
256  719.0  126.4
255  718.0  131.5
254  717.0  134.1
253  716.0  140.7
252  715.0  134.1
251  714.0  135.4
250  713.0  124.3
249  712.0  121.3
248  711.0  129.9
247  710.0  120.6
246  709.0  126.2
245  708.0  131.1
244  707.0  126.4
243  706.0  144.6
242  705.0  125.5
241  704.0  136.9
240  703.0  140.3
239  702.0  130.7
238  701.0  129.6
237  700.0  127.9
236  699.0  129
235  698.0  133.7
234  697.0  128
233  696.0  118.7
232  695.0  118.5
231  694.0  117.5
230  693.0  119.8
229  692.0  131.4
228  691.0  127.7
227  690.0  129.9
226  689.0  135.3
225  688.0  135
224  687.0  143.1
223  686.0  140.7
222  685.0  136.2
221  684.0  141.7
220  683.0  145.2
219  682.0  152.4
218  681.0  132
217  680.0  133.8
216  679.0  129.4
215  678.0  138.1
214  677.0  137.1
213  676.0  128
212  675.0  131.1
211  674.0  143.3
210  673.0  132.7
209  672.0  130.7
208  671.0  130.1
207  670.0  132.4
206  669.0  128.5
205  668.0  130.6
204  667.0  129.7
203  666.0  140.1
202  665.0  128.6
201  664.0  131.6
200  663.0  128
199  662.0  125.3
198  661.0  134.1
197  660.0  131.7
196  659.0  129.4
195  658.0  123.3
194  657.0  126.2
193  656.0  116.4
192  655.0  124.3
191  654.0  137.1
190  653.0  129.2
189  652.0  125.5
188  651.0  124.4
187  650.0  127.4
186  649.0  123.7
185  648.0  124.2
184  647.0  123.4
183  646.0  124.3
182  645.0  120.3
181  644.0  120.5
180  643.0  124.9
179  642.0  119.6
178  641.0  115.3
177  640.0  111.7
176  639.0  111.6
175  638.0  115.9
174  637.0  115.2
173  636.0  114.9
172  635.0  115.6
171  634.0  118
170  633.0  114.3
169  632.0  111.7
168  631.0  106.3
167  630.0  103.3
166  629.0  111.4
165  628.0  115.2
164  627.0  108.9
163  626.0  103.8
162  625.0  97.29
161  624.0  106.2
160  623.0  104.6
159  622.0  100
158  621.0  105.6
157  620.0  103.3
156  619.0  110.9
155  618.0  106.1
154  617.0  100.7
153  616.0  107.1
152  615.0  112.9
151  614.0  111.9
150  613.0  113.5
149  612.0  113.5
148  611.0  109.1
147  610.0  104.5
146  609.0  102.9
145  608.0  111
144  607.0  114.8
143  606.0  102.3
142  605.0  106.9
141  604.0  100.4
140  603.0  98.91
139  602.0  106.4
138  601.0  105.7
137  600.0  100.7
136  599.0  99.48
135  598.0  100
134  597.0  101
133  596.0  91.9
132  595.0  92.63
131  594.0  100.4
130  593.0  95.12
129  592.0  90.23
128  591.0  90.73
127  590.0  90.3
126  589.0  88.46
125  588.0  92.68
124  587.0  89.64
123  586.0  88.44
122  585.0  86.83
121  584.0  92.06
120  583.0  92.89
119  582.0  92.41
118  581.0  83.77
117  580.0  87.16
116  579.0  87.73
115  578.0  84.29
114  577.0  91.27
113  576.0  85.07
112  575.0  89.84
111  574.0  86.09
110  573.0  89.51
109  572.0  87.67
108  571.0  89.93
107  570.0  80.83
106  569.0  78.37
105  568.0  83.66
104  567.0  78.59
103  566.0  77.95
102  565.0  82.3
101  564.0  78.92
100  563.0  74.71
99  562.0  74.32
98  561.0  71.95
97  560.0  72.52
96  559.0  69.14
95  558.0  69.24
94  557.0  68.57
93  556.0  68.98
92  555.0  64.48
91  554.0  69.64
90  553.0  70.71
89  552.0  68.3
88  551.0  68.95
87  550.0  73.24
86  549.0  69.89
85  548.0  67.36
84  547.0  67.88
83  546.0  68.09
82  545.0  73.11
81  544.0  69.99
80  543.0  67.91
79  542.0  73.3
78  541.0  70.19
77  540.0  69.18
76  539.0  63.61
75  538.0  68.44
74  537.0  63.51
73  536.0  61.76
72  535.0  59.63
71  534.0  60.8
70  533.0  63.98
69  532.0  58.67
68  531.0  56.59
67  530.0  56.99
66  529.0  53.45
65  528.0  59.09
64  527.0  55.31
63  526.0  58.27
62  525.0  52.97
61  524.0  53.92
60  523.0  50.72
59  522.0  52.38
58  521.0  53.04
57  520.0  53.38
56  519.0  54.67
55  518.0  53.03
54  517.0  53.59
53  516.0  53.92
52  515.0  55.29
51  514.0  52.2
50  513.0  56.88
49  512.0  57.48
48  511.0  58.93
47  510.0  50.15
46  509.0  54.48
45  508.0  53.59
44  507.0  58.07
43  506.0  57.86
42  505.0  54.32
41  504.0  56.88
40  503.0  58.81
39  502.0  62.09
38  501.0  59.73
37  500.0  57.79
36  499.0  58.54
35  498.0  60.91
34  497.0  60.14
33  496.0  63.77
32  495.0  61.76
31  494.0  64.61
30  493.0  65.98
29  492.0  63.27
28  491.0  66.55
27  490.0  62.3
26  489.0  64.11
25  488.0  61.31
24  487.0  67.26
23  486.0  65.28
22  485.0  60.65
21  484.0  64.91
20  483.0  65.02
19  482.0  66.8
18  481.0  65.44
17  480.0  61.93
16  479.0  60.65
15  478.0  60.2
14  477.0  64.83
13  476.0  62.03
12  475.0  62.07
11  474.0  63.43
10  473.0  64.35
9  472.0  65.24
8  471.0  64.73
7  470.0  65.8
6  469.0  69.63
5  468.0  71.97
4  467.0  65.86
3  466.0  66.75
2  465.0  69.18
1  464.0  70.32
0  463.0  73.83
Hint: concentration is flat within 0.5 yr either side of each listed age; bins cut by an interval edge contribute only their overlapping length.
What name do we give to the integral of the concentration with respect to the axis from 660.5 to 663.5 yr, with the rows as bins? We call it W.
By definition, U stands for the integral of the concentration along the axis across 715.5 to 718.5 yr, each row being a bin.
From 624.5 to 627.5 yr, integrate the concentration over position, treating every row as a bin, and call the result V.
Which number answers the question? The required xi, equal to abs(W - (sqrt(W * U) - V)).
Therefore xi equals 301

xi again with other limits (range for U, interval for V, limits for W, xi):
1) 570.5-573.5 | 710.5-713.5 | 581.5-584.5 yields 381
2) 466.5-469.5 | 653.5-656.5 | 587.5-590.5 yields 412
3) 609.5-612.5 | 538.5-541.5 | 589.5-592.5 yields 176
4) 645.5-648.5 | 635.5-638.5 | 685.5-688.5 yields 370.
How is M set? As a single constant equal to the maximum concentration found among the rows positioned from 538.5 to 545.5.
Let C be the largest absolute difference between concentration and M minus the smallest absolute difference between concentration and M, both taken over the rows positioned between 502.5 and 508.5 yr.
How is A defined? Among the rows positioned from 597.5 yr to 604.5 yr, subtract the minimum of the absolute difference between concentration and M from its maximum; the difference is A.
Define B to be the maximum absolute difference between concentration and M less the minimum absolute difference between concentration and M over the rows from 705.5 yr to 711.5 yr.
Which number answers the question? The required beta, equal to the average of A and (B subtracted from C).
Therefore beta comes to -5.6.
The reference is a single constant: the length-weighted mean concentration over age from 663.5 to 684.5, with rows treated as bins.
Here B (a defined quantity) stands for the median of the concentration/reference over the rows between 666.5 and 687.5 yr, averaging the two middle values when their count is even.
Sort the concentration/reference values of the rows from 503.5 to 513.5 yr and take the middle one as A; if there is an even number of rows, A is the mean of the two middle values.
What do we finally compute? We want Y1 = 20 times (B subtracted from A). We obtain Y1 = -11.3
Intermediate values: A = 0.42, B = 0.99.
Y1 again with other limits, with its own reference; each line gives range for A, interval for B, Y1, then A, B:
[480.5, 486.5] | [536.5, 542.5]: -0.5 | 0.48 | 0.51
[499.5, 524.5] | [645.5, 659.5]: -10.4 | 0.40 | 0.92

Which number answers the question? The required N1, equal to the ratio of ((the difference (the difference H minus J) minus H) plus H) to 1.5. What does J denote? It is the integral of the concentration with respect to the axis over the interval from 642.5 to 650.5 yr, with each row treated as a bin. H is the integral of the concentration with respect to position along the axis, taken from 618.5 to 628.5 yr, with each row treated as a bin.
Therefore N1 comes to 45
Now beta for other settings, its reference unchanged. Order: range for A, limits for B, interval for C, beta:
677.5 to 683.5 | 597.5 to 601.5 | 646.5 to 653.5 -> 11.3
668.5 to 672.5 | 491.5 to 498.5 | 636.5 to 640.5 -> 1.2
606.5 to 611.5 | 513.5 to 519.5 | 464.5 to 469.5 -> 7.5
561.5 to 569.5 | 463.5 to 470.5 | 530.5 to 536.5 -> 5.3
